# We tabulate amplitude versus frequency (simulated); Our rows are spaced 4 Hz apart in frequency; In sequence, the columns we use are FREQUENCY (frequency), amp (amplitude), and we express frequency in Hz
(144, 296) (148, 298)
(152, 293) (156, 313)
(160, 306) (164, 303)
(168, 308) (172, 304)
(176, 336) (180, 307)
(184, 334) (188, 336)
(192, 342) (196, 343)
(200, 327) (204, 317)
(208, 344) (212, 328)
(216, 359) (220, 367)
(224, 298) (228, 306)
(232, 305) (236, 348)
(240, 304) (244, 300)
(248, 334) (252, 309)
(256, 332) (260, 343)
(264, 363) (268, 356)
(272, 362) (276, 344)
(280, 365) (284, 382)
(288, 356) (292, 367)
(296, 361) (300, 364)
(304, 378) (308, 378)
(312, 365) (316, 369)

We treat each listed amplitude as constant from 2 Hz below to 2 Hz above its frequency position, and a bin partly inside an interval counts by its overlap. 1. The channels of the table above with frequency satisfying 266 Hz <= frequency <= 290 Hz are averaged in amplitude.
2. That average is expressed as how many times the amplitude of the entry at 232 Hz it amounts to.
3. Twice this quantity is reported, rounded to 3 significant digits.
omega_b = 2.37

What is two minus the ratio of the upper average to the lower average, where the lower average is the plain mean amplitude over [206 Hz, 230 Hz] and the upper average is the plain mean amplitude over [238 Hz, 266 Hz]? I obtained 1.02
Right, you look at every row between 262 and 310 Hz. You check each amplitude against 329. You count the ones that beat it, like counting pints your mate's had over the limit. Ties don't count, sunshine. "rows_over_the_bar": 12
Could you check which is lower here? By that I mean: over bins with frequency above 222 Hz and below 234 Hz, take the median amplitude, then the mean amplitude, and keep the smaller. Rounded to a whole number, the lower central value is 303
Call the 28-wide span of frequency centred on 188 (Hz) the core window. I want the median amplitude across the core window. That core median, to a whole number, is 336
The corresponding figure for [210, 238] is 328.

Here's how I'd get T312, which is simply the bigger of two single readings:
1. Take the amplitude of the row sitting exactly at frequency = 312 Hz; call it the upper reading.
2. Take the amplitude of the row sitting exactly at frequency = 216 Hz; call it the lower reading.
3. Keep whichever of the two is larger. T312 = 365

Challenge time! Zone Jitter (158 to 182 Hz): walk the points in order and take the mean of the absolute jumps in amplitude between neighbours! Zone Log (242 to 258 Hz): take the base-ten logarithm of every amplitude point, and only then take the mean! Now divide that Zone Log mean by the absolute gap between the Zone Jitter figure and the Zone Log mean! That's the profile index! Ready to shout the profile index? 0.21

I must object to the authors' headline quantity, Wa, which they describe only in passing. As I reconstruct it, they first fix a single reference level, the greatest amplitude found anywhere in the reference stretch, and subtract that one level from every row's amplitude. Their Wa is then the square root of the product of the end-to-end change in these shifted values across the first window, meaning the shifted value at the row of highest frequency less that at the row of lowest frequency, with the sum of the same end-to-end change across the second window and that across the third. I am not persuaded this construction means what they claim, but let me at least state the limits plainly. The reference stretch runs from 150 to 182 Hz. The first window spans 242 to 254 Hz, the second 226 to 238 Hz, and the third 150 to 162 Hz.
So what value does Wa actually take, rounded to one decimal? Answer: 22.2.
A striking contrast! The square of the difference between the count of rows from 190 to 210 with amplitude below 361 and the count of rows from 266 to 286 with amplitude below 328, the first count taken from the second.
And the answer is 25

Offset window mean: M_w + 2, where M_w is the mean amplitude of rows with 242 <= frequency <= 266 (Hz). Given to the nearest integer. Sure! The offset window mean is 332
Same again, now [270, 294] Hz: 365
